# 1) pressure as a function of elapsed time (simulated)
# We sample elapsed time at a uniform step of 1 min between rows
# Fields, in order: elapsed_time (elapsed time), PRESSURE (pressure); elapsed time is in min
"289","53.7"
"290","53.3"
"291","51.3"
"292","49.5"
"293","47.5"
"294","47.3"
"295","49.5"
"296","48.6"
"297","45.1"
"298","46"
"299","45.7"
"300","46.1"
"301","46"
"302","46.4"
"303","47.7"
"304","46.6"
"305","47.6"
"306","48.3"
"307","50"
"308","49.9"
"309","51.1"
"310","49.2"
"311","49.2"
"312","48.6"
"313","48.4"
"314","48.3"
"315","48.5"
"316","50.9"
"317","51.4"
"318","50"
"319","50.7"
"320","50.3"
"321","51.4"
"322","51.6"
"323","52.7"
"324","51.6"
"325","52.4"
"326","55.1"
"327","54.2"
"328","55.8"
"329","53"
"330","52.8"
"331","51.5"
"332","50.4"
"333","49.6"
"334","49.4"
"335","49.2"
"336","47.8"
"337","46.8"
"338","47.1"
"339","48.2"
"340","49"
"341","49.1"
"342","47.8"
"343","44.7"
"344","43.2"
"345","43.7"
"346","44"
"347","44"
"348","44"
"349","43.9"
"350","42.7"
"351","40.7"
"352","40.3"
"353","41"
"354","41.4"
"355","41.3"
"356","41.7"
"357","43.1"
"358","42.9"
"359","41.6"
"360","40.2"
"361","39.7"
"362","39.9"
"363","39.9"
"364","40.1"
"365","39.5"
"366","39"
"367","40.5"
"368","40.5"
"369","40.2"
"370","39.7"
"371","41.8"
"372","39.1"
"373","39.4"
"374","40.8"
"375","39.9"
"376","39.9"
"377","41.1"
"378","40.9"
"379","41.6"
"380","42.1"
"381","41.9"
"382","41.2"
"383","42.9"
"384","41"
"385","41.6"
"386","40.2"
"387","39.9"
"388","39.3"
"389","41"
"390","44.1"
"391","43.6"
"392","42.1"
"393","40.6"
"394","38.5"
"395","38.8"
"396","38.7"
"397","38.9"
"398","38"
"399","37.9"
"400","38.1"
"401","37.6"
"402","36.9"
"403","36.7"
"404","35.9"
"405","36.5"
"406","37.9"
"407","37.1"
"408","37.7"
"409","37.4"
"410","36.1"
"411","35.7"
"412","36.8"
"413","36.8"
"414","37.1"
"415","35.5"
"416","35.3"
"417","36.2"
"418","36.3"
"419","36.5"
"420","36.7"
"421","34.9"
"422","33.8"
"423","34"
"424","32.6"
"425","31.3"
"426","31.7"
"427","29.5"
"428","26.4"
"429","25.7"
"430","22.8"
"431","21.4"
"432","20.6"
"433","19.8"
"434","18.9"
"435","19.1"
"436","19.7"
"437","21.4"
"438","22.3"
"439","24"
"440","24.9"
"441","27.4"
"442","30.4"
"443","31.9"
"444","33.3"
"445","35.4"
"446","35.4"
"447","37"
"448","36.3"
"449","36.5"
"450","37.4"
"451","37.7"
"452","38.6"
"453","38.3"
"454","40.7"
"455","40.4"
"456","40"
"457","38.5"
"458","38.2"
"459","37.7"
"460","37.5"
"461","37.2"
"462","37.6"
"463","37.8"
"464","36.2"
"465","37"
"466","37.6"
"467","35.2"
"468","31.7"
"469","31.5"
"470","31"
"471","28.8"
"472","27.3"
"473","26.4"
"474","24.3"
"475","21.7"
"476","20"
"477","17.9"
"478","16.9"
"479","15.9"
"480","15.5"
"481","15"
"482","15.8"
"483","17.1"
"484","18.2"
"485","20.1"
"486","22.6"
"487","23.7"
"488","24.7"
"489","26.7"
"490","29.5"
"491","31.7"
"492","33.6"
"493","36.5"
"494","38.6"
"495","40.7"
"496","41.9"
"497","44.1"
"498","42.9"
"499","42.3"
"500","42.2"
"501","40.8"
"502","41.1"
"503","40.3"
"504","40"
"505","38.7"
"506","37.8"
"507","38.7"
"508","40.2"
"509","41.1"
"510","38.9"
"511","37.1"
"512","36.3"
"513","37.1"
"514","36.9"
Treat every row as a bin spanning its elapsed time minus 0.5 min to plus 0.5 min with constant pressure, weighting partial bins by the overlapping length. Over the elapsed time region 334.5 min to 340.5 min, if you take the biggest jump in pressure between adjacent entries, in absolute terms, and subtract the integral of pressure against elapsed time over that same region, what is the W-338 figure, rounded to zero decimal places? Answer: -287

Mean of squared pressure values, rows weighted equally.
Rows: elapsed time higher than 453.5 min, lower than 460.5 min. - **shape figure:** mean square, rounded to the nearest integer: 1523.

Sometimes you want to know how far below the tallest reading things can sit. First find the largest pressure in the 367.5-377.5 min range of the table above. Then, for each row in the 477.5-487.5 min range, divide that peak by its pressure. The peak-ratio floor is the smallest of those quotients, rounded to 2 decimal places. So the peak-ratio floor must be 1.76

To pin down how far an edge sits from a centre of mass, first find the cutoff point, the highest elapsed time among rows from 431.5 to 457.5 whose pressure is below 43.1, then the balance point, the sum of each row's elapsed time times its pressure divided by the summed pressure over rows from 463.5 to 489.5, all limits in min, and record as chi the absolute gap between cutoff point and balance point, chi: 17.9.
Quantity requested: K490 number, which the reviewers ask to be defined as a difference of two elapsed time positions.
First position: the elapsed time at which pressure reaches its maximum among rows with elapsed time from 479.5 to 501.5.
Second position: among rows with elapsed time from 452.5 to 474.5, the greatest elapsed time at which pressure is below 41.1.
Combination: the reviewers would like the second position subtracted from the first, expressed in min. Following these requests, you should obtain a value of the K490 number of 23 min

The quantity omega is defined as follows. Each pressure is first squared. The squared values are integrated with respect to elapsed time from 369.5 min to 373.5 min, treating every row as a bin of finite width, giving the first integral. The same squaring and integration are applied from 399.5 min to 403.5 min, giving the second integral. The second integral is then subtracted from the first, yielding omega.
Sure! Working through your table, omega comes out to 831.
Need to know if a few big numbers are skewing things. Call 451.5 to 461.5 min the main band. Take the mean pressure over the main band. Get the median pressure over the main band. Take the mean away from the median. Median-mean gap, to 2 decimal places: -0.31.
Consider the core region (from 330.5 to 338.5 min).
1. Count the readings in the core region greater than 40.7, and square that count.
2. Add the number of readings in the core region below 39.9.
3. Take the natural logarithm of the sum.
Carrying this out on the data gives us 4.2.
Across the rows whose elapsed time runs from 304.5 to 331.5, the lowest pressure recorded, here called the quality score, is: 47.6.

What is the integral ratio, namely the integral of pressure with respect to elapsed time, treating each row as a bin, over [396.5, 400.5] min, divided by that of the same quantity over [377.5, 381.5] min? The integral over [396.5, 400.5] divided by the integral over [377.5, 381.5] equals 0.92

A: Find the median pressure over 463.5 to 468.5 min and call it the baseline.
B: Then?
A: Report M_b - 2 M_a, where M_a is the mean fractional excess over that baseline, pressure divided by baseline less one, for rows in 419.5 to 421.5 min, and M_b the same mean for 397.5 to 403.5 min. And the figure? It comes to 0.06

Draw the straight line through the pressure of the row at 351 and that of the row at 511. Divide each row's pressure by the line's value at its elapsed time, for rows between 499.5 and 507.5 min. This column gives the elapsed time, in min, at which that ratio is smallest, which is 506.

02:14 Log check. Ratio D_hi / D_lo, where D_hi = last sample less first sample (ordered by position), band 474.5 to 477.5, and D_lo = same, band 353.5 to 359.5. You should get -19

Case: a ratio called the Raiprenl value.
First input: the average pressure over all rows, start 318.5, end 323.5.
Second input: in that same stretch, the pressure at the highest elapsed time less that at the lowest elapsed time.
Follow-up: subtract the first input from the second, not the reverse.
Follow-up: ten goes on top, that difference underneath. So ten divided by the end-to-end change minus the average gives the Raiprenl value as -0.20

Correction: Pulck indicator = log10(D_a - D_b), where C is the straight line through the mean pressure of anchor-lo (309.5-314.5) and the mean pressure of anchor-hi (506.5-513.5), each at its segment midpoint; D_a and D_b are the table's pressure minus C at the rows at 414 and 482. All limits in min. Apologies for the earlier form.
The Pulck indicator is 1.2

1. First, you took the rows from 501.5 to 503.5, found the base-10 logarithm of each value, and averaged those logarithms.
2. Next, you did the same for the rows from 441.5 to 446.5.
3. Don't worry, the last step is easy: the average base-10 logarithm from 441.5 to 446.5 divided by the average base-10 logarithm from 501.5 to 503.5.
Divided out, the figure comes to 0.945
